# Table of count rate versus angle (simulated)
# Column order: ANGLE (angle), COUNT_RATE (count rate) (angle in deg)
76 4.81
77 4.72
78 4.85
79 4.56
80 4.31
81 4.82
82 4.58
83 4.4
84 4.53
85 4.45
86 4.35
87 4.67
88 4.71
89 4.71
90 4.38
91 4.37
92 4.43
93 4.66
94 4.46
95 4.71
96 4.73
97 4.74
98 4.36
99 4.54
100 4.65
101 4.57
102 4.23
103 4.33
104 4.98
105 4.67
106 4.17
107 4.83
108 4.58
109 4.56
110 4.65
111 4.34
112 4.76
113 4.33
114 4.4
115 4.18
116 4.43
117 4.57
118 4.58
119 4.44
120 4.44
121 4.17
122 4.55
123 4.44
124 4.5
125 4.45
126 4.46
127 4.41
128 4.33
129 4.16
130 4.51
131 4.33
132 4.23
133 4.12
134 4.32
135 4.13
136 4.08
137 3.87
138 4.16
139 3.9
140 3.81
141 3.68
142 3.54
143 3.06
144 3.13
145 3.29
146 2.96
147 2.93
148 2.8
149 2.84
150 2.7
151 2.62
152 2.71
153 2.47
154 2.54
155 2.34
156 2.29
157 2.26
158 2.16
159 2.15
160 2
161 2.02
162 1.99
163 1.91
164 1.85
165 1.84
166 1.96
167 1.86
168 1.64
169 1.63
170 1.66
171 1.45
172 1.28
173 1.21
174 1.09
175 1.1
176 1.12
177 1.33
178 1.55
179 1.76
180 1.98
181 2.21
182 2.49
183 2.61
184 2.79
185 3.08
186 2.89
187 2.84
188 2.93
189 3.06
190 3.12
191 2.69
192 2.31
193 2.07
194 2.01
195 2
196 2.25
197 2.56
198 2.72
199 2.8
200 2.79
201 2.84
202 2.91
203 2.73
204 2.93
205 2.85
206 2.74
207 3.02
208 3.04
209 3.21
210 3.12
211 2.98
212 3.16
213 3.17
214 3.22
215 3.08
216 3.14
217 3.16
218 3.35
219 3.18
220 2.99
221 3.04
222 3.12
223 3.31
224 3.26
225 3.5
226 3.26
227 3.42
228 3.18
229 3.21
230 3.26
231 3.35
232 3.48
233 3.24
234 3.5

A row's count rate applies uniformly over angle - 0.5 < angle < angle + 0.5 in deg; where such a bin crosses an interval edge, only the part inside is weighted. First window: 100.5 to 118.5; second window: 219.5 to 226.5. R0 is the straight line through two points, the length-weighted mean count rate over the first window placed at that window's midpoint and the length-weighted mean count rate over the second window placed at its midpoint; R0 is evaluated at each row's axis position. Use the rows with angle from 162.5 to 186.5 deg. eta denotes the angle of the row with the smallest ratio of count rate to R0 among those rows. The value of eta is 174 deg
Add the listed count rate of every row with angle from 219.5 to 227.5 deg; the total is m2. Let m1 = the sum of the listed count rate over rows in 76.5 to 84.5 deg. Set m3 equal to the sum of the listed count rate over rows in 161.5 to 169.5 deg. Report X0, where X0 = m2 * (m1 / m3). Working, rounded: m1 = 37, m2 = 26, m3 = 15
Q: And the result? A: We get 65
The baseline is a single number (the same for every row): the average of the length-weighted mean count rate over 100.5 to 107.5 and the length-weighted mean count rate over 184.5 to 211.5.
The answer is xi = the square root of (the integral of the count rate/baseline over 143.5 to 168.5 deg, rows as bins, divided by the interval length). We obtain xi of 0.8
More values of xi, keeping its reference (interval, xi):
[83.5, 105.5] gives 1.1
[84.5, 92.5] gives 1.1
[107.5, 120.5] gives 1.1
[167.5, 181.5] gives 0.6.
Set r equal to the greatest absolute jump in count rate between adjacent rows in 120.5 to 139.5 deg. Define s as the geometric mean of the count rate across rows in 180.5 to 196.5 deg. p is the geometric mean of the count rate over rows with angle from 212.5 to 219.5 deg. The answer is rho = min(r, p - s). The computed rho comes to 0.38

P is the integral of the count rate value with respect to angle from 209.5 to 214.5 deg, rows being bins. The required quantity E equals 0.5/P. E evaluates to 0.032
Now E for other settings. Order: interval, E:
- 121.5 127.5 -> 0.019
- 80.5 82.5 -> 0.053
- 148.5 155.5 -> 0.027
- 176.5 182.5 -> 0.044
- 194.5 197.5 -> 0.073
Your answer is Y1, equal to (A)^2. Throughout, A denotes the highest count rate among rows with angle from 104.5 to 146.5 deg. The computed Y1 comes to 23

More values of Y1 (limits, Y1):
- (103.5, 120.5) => 25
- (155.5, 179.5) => 5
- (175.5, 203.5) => 10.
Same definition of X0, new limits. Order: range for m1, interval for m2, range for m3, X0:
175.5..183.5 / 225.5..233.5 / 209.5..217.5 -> 16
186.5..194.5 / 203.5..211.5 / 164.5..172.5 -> 38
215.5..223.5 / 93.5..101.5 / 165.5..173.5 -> 73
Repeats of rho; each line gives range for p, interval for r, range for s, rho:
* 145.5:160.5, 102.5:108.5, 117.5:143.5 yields -1.66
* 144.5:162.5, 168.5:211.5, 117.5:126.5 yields -1.97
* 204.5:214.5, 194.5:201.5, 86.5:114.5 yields -1.50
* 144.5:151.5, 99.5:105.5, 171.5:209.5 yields 0.59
